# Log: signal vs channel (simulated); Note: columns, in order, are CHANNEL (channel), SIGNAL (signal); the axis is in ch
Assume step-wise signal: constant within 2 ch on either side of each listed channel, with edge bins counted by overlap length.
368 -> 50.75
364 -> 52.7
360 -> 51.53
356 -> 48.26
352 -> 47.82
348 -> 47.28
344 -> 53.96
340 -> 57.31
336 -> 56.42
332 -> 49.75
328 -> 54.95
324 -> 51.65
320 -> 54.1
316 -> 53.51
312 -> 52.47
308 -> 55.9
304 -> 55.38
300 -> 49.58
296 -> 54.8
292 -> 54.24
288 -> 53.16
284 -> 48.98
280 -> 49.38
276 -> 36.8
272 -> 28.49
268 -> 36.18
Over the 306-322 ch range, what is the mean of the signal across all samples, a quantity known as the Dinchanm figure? 54.0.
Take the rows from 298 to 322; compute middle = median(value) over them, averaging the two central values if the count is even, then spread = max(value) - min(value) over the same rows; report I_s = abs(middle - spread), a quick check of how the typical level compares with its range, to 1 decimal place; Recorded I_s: 47.5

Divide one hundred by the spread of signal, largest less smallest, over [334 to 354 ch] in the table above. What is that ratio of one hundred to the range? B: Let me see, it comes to 10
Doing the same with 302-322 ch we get 29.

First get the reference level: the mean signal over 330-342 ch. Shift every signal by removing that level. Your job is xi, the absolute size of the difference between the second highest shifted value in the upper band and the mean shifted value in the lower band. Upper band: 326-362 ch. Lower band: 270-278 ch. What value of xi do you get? 24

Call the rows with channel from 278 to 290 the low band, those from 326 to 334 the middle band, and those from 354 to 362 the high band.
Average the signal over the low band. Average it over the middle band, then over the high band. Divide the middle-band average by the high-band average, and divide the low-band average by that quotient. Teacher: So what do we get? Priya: 48.1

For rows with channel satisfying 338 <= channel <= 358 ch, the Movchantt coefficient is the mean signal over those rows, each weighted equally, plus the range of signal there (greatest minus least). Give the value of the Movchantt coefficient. 61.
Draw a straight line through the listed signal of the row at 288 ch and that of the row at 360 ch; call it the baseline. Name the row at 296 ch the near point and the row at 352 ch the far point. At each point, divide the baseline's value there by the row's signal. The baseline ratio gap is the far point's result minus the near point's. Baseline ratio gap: 0.11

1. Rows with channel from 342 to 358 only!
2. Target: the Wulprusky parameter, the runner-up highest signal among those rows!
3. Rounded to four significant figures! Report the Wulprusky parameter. 48.26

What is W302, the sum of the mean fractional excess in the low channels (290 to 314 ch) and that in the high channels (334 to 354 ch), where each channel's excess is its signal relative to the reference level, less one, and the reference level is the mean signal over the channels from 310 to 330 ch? -0.01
